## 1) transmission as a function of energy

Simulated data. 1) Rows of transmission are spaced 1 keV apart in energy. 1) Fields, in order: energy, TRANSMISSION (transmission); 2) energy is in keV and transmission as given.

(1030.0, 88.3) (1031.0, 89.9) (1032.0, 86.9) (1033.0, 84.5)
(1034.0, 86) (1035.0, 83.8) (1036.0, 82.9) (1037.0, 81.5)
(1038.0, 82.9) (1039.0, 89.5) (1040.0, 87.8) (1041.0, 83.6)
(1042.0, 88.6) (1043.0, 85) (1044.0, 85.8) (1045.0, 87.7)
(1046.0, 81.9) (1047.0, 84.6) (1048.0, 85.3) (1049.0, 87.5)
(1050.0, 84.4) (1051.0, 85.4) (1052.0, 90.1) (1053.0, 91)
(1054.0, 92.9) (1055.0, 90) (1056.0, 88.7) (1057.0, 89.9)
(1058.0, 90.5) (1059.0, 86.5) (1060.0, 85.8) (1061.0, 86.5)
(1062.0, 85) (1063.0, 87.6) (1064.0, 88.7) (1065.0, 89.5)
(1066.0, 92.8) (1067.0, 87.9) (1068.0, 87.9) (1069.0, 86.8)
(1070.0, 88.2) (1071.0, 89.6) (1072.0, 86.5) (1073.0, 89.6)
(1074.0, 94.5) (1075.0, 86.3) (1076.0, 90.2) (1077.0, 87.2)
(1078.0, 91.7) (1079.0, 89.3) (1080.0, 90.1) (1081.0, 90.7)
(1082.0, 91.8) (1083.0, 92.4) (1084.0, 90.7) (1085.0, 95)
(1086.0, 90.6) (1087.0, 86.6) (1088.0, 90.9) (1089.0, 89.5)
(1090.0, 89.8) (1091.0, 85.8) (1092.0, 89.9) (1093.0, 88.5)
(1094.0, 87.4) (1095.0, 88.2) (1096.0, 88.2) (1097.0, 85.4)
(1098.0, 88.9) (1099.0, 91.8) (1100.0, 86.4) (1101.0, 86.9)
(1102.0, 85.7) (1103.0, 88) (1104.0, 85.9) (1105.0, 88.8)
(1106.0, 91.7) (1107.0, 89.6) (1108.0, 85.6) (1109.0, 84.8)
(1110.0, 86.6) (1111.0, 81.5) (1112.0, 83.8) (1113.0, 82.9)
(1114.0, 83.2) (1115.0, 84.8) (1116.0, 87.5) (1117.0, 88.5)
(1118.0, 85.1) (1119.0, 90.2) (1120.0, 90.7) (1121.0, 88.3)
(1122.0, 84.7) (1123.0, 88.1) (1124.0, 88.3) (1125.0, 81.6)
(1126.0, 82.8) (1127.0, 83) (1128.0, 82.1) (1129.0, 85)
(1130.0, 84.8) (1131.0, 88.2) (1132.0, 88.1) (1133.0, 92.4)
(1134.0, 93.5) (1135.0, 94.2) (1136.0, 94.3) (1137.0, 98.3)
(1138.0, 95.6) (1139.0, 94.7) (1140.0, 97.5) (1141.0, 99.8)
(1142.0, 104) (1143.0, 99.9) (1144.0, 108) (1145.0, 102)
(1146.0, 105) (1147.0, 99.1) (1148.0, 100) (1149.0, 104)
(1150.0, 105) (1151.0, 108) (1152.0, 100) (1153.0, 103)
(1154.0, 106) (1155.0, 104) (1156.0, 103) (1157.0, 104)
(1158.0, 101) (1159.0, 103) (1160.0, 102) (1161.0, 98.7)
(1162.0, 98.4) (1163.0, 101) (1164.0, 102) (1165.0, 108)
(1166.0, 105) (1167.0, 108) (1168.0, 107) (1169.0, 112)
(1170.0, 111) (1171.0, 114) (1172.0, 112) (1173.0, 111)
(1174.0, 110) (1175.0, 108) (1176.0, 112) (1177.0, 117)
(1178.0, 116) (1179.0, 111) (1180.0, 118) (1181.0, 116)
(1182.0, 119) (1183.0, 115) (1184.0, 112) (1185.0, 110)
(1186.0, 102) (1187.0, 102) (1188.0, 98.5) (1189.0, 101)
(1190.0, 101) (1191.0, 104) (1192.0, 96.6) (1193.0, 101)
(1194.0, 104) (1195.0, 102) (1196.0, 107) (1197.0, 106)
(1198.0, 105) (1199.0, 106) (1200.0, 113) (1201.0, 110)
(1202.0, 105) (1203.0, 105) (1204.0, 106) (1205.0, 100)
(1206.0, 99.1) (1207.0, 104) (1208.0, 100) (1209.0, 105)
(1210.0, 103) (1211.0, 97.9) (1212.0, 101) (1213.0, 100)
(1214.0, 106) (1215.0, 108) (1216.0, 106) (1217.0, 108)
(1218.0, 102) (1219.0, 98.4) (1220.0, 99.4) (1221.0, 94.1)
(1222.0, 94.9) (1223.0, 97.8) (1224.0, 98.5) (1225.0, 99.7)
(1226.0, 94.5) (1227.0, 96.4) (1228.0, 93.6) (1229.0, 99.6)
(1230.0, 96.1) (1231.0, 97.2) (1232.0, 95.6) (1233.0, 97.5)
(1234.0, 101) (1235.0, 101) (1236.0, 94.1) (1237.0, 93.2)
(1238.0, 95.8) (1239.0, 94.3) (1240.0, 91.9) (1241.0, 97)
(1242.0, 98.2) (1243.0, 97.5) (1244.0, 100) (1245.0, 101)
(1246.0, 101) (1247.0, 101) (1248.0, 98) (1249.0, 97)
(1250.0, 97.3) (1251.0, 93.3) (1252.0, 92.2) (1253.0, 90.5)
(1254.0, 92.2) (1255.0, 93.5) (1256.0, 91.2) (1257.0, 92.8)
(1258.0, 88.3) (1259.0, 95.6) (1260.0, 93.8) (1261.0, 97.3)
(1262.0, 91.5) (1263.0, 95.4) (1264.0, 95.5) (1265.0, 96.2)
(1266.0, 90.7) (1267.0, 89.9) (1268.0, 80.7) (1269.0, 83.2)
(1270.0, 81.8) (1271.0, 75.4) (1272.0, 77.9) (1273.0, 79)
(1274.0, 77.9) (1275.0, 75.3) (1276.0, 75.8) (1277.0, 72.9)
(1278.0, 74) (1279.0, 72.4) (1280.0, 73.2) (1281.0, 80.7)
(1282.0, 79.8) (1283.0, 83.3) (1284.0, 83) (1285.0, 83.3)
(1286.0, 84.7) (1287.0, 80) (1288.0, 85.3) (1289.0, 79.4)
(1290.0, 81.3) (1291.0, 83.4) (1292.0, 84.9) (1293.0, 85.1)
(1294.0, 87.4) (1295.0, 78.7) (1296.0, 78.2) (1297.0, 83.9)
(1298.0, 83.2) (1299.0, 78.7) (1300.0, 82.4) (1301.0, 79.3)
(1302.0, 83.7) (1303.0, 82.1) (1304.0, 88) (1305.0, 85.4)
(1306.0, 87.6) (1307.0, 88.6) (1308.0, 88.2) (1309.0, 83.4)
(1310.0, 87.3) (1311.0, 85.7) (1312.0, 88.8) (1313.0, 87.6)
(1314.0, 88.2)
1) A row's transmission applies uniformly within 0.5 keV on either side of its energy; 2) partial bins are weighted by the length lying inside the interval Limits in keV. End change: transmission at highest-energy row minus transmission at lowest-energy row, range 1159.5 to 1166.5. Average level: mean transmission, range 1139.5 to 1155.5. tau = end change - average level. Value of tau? -100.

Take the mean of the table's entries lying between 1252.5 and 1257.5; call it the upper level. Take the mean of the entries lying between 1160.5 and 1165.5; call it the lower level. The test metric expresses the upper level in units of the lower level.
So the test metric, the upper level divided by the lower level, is 0.91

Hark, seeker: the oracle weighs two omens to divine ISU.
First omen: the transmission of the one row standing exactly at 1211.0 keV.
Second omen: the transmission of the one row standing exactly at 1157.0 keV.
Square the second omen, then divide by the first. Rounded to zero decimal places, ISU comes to 110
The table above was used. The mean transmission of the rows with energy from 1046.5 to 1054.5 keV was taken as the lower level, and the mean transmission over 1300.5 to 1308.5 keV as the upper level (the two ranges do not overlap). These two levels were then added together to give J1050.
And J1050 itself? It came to 173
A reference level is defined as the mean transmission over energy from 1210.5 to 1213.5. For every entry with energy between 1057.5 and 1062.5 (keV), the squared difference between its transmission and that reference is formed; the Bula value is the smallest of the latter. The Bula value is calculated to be 83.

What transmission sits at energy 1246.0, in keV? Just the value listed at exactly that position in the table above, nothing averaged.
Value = 101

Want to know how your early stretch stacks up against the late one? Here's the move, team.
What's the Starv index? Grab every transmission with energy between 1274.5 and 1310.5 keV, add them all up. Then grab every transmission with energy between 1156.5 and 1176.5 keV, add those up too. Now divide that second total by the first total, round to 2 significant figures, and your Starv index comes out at 0.72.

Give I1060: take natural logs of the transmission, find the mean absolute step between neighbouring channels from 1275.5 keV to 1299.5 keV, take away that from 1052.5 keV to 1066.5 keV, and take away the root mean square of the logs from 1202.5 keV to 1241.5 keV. -4.58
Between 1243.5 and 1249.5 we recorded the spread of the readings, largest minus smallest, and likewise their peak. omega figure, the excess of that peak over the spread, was 97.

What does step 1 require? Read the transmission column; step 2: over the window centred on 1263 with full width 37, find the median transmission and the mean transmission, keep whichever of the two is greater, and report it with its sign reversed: -91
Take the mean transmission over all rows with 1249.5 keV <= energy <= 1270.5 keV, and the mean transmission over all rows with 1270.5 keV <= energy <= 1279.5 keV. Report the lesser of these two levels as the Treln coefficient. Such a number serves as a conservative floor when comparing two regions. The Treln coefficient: 76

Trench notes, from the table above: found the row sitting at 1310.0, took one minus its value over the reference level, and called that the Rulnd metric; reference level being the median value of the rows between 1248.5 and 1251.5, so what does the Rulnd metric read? 0.10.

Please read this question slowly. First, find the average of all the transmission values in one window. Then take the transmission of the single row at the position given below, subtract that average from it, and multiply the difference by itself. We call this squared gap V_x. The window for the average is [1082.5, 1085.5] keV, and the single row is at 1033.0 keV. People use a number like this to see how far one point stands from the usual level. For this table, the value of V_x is 67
